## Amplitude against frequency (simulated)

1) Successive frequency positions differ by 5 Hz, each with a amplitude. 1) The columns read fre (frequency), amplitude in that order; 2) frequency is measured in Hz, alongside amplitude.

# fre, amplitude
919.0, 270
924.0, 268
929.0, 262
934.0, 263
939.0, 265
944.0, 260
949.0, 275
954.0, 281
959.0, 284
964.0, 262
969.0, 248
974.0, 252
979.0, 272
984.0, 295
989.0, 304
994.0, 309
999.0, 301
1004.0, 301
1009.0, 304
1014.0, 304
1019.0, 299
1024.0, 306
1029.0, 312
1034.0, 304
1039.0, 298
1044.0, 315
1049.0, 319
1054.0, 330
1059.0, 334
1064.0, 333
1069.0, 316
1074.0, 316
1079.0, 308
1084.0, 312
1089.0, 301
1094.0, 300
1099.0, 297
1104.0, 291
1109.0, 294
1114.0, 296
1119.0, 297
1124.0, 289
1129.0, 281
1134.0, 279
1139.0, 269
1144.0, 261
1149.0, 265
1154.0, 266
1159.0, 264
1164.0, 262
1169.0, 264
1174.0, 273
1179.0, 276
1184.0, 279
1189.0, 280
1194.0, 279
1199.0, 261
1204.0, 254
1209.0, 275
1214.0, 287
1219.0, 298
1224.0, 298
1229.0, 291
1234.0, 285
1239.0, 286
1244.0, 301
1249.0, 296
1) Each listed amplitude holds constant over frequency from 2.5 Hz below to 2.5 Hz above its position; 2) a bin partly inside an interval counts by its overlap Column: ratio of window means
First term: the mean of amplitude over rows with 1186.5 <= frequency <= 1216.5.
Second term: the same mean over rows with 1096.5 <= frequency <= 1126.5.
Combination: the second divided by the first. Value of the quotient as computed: 1.08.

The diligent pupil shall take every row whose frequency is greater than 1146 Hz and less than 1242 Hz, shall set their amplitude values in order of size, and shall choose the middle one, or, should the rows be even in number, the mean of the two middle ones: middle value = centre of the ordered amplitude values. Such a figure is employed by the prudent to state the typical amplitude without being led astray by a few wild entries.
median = 276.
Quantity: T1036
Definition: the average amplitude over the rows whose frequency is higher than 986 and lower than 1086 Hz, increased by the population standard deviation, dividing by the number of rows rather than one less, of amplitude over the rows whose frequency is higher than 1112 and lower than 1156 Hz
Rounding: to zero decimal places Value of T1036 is 324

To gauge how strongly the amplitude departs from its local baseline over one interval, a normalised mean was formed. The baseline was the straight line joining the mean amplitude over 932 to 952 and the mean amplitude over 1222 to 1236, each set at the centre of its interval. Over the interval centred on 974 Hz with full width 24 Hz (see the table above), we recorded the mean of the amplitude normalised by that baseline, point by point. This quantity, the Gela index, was 0.99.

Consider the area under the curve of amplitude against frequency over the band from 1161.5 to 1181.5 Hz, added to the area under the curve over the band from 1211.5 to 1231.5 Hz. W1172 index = 11245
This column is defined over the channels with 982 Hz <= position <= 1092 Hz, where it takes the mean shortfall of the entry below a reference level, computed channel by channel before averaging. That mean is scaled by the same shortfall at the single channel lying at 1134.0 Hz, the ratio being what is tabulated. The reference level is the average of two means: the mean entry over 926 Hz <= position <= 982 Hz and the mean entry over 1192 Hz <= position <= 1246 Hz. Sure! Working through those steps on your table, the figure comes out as 8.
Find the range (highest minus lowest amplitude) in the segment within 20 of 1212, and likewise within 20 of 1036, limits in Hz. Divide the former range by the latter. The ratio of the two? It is 1.4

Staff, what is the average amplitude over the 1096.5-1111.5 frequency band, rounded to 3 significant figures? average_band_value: 294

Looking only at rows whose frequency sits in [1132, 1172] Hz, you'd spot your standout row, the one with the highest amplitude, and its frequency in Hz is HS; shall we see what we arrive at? 1134.0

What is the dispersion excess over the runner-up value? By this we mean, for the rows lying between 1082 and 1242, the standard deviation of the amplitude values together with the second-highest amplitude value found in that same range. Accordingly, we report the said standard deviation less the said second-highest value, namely -286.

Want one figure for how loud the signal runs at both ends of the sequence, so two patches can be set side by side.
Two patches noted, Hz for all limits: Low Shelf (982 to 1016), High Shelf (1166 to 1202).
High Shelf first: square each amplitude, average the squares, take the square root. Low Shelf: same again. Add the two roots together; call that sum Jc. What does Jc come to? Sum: 576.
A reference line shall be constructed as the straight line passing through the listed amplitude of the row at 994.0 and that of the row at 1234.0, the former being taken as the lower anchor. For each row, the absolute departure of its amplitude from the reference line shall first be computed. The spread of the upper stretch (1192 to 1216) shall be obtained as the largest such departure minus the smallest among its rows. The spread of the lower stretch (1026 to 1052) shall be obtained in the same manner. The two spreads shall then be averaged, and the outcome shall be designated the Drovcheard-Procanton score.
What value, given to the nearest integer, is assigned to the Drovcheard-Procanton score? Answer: 24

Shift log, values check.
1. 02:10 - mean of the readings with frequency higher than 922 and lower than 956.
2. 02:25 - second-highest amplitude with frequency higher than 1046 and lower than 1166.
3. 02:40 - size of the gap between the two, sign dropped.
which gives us 65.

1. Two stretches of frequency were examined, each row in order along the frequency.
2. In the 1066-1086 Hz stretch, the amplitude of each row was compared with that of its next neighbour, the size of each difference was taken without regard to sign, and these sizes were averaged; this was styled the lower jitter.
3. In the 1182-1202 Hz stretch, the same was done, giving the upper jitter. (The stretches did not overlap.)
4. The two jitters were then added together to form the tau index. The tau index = 11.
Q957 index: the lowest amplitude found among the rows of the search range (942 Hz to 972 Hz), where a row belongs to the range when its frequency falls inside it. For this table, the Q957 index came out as 248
